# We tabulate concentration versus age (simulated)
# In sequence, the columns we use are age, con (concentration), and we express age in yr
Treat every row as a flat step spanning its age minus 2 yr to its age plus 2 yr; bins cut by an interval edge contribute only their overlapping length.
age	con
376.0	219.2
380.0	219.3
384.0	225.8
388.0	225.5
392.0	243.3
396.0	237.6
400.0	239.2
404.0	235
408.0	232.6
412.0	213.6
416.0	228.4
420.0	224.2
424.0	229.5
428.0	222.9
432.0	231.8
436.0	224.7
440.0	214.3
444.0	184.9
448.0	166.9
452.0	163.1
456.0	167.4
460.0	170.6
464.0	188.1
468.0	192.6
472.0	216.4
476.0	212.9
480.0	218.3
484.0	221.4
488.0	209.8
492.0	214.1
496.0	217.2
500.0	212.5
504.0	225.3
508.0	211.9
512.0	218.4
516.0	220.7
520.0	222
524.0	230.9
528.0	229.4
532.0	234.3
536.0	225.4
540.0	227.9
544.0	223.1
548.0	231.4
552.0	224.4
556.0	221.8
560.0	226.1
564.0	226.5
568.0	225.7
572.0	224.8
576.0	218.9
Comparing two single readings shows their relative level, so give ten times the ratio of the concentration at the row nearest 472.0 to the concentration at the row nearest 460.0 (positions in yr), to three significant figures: 12.7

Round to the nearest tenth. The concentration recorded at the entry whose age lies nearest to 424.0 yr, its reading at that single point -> 229.5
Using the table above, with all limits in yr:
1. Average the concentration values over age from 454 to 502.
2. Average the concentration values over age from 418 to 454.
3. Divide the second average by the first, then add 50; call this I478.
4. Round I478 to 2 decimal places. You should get 51.02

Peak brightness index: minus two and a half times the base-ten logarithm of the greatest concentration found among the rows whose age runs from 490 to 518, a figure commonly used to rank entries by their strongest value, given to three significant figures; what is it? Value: -5.88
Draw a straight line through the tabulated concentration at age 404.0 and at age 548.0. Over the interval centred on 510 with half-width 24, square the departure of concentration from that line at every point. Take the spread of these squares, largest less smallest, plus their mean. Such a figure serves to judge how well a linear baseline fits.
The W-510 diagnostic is 736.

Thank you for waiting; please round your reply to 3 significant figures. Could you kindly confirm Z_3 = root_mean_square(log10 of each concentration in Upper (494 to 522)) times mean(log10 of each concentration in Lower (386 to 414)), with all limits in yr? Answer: 5.53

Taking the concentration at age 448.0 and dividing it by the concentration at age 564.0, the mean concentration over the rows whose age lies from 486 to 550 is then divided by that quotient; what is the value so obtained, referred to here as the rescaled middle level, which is 301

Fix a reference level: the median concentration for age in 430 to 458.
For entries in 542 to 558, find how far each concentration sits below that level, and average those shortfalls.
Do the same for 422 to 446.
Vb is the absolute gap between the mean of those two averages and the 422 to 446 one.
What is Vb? 3.6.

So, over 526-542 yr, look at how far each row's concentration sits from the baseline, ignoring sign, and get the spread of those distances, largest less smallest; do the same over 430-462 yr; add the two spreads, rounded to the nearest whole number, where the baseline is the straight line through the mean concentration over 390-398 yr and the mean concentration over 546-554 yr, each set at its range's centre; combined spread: 72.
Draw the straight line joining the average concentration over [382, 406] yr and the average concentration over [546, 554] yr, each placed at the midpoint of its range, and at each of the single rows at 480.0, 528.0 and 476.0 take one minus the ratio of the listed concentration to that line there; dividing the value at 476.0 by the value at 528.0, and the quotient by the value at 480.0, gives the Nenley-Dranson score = -566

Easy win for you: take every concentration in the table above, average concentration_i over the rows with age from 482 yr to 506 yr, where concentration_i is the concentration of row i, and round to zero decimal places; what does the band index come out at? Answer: 217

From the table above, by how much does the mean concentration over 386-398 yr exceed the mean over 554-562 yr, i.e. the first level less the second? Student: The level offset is 12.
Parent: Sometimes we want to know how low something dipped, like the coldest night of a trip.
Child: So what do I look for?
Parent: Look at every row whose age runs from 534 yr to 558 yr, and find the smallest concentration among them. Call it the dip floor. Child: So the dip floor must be 221.8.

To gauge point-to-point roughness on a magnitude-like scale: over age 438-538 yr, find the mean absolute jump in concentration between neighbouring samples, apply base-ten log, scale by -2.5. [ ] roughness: -2.31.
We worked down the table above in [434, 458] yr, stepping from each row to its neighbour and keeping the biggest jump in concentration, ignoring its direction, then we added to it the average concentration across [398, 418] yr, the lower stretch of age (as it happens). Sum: 259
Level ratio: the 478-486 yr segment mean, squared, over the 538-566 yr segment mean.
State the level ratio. 214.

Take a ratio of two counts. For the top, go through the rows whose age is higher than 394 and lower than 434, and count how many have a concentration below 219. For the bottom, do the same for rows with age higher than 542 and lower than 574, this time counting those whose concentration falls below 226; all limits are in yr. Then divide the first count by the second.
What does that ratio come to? 0.2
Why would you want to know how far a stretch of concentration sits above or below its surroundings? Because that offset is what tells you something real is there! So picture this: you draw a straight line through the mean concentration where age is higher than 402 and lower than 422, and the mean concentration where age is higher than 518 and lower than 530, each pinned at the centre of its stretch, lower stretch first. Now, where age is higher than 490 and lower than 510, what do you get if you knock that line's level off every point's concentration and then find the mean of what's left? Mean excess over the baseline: -11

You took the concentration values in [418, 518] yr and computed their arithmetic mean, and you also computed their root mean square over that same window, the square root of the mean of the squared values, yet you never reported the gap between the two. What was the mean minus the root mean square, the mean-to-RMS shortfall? -1.04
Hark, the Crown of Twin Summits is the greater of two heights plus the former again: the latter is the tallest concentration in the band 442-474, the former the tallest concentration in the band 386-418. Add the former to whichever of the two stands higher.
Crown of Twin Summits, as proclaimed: 487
